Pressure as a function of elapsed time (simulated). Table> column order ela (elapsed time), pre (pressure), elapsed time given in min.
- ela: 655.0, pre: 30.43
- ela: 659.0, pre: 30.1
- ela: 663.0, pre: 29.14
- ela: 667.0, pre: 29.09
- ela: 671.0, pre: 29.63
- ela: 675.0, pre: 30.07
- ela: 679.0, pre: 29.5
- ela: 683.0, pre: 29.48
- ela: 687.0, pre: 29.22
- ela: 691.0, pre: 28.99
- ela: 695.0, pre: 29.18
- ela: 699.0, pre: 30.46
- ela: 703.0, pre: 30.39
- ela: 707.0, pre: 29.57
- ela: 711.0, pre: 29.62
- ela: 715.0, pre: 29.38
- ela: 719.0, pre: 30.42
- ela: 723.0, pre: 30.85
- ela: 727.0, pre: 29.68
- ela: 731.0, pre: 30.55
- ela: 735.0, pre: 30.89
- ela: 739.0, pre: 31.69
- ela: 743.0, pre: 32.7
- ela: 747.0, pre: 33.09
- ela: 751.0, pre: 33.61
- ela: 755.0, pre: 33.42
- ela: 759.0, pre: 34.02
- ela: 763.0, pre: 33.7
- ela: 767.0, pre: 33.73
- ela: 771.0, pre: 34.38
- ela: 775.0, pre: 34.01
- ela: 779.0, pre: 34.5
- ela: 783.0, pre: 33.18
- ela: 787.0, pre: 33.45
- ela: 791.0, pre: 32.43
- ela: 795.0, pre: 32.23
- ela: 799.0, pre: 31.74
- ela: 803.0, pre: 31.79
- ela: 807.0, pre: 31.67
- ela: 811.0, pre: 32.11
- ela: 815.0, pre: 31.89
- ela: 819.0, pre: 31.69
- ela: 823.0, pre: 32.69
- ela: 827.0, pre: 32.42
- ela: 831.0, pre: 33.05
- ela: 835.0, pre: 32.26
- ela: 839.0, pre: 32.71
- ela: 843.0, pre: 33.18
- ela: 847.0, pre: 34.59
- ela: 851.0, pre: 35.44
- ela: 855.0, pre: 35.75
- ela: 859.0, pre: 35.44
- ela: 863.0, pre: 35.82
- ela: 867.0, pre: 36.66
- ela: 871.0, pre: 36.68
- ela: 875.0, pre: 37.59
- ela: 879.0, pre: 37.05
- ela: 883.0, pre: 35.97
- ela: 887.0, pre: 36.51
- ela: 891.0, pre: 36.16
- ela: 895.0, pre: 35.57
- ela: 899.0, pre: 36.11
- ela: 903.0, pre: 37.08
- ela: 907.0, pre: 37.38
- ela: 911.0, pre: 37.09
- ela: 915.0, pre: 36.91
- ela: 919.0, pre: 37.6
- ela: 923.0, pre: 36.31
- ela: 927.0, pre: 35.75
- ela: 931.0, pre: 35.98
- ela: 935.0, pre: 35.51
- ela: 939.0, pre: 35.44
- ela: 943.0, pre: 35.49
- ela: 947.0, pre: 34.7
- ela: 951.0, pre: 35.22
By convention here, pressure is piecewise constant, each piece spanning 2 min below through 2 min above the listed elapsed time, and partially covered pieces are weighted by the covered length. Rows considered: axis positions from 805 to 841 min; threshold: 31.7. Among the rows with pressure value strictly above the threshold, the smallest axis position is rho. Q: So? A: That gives 811.0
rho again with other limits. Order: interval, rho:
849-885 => 851.0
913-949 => 915.0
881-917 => 883.0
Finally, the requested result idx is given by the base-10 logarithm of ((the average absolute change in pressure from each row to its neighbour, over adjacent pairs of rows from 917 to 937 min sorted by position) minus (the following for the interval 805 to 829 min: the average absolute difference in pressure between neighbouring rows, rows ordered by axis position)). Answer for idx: -0.7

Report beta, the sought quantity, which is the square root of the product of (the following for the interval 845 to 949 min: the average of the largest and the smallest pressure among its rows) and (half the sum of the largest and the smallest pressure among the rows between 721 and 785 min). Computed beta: 34.0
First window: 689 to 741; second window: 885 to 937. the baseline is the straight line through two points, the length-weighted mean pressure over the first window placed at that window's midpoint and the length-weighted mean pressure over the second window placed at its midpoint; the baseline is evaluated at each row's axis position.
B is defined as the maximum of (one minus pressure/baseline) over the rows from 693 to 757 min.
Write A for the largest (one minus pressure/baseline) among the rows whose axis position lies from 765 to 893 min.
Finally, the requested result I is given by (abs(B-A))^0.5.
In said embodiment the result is 0.162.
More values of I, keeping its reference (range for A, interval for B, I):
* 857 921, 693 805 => 0.160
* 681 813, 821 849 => 0.090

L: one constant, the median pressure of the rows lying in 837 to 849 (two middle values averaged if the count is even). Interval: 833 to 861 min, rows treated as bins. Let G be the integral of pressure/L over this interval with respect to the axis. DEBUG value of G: 28.9 min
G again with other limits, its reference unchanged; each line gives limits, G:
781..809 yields 27.3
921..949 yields 30.0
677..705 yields 25.0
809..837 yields 27.3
